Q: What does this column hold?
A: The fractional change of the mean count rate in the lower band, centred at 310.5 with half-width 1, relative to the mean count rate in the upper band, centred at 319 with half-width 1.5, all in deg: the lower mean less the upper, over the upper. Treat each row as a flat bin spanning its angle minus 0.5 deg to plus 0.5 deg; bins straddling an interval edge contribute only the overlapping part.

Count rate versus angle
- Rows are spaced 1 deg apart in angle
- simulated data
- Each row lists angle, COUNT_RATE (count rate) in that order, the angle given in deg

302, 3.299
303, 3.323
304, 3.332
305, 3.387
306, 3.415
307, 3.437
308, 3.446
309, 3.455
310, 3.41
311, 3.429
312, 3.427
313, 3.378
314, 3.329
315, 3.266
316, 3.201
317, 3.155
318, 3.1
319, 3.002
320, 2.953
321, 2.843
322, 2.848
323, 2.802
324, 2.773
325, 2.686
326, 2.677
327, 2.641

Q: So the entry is 0.133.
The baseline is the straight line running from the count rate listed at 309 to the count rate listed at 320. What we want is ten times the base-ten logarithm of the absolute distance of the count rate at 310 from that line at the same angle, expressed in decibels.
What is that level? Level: -32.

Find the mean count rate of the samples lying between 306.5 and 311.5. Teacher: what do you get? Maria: 3.44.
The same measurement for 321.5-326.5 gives 2.76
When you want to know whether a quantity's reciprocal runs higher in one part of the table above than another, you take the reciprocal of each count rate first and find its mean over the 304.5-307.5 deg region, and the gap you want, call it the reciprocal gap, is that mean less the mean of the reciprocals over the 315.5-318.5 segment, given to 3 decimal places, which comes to -0.024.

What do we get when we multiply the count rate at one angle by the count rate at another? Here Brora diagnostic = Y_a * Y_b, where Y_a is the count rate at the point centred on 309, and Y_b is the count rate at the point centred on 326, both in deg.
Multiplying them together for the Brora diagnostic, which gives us 9.2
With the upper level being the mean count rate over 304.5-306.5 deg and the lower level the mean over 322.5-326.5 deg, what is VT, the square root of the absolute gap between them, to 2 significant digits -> 0.82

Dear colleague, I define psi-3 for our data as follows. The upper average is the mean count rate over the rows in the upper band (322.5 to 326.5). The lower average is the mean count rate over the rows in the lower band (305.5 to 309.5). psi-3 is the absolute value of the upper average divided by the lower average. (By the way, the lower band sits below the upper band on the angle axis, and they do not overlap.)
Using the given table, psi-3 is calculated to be 0.80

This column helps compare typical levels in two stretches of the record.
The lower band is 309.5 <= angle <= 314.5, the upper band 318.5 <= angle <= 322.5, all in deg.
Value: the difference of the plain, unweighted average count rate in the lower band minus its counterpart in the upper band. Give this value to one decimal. 0.5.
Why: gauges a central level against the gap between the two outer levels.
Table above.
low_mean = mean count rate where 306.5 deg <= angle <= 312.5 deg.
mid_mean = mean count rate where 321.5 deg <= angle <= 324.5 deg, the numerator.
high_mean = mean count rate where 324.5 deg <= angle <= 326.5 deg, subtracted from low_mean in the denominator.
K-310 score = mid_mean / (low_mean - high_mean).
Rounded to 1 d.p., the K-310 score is 3.7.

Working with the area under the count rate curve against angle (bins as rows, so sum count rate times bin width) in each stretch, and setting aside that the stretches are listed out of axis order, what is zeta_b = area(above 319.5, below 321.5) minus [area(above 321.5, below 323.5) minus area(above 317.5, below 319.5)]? 6.25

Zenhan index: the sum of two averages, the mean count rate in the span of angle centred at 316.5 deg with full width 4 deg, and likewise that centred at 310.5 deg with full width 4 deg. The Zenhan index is 6.6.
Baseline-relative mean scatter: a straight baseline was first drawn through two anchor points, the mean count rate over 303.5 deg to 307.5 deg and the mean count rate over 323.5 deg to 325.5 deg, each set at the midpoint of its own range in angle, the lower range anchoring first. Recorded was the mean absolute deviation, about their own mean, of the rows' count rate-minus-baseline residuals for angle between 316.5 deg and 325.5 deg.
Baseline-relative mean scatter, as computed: 0.052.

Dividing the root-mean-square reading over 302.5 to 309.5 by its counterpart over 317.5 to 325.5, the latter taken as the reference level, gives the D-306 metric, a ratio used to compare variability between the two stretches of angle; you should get 1.18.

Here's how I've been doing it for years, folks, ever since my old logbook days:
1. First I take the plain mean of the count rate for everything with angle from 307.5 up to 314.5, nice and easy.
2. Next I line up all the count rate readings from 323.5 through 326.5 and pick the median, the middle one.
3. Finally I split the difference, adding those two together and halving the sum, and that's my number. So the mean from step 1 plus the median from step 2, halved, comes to 3.05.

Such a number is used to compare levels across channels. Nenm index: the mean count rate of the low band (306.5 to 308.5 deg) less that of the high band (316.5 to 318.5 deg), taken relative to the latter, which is 0.10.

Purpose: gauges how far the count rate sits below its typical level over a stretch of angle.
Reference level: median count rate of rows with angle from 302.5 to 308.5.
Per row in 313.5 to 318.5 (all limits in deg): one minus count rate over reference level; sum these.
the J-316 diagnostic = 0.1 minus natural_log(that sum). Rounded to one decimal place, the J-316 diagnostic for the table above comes 1.4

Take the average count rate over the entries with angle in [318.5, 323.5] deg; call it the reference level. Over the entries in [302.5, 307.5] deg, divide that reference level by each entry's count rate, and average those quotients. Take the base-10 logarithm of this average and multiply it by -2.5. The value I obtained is 0.17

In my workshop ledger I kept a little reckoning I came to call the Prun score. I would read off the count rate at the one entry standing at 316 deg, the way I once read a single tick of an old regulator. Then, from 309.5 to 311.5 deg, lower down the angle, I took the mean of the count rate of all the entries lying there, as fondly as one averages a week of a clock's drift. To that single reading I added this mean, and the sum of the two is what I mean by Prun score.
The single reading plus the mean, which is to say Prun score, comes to 6.6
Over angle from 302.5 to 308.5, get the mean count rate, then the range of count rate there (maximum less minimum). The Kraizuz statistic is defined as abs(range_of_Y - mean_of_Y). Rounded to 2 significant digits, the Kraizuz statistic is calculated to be 3.3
